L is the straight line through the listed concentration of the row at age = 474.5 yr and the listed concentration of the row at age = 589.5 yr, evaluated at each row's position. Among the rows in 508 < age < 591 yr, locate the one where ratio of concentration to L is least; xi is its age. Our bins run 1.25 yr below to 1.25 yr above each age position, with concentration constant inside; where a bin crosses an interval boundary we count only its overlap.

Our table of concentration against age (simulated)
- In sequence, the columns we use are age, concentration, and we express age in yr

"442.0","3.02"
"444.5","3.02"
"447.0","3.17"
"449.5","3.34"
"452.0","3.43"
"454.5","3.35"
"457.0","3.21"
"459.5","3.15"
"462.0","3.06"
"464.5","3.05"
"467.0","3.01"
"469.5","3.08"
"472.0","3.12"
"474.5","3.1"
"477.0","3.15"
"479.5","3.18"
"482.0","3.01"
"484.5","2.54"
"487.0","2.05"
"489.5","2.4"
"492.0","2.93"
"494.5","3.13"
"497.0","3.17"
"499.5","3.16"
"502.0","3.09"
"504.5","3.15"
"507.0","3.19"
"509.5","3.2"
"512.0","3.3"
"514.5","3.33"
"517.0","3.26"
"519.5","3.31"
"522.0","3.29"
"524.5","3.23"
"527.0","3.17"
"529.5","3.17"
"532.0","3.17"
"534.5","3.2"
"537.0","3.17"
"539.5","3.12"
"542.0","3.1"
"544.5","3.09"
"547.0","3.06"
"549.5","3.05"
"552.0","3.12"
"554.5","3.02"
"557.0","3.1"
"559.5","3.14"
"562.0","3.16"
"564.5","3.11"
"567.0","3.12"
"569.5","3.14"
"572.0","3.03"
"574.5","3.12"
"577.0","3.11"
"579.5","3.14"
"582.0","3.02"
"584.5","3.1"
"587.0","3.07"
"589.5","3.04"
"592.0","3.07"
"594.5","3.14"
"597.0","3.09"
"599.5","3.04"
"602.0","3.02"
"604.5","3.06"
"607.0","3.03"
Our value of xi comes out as 554.5 yr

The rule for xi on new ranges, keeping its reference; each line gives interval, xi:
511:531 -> 527.0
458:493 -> 487.0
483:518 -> 487.0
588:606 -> 602.0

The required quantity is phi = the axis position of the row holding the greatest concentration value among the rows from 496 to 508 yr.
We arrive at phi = 507.0 yr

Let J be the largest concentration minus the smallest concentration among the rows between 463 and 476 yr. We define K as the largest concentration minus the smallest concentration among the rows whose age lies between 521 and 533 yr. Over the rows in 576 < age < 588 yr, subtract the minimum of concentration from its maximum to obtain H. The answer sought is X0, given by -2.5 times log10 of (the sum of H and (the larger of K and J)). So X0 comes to 1.5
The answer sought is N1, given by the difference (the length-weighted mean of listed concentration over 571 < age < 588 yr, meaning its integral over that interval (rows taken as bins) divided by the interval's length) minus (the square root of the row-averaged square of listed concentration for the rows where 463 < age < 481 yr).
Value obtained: -0.01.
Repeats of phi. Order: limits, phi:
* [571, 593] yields 579.5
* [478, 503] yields 479.5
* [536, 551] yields 537.0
